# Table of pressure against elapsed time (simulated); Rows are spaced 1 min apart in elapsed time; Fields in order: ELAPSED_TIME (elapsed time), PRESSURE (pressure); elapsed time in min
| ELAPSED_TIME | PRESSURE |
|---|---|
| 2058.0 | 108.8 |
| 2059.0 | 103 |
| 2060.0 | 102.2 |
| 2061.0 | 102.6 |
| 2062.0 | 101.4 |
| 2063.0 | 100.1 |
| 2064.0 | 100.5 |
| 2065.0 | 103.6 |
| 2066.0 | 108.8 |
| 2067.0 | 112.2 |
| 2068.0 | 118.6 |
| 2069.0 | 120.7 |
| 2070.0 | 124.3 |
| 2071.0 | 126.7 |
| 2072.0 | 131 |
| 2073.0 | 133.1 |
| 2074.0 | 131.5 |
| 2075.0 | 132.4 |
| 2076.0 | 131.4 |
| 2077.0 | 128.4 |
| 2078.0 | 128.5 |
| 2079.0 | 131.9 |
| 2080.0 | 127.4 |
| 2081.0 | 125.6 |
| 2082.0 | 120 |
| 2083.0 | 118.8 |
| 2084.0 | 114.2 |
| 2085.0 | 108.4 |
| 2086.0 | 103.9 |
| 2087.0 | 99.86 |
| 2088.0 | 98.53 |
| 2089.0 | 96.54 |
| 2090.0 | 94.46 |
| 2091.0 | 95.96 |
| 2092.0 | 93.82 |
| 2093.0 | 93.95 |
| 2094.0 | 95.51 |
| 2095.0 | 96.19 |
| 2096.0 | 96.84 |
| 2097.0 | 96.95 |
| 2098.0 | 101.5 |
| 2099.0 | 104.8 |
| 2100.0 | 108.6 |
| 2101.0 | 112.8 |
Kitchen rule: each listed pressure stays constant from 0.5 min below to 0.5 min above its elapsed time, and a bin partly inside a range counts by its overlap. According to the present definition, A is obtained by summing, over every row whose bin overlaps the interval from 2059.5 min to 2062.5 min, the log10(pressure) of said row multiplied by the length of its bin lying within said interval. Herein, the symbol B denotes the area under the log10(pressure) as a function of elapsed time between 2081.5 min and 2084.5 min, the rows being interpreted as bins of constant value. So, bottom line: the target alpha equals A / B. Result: 0.97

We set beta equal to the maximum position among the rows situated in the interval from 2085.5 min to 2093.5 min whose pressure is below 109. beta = 2093.0 min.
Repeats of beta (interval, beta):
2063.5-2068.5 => 2066.0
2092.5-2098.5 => 2098.0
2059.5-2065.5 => 2065.0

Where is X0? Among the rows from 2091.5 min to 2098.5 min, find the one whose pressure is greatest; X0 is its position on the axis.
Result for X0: 2098.0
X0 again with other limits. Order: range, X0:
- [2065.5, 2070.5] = 2070.0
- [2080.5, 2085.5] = 2081.0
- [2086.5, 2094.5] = 2087.0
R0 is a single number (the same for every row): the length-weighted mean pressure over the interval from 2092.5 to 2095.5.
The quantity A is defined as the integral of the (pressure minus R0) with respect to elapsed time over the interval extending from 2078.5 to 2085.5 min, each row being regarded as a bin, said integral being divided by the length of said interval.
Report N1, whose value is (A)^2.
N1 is 660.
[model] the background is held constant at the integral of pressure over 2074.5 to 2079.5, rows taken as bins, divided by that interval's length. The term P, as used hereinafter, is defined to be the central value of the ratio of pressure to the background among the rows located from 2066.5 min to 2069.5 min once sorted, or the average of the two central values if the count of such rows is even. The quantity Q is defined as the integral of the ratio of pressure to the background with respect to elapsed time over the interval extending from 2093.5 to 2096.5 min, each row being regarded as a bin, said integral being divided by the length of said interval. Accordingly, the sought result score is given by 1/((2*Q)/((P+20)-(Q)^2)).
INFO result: 13.8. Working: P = 0.909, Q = 0.74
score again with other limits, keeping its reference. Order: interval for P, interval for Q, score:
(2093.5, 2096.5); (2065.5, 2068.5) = 11.5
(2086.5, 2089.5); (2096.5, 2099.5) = 13.0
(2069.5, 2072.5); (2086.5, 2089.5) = 13.5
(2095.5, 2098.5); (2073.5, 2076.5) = 9.8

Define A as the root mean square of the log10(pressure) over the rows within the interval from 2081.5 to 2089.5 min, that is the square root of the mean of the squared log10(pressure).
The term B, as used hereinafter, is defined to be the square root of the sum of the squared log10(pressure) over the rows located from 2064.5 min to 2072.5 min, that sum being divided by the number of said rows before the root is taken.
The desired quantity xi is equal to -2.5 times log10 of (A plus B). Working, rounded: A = 2.03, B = 2.07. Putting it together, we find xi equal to -1.53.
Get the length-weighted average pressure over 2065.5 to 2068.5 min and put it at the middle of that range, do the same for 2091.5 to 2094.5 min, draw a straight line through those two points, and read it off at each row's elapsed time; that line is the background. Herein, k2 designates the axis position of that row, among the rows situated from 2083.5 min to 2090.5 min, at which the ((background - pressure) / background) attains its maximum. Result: 2090.0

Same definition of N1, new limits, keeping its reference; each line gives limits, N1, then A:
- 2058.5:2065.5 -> 45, 7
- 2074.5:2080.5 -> 1210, 35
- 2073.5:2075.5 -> 1349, 37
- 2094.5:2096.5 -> 2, 1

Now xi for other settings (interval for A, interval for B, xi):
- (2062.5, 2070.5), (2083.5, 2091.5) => -1.52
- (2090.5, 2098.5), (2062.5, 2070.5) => -1.51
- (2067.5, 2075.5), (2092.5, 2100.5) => -1.53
